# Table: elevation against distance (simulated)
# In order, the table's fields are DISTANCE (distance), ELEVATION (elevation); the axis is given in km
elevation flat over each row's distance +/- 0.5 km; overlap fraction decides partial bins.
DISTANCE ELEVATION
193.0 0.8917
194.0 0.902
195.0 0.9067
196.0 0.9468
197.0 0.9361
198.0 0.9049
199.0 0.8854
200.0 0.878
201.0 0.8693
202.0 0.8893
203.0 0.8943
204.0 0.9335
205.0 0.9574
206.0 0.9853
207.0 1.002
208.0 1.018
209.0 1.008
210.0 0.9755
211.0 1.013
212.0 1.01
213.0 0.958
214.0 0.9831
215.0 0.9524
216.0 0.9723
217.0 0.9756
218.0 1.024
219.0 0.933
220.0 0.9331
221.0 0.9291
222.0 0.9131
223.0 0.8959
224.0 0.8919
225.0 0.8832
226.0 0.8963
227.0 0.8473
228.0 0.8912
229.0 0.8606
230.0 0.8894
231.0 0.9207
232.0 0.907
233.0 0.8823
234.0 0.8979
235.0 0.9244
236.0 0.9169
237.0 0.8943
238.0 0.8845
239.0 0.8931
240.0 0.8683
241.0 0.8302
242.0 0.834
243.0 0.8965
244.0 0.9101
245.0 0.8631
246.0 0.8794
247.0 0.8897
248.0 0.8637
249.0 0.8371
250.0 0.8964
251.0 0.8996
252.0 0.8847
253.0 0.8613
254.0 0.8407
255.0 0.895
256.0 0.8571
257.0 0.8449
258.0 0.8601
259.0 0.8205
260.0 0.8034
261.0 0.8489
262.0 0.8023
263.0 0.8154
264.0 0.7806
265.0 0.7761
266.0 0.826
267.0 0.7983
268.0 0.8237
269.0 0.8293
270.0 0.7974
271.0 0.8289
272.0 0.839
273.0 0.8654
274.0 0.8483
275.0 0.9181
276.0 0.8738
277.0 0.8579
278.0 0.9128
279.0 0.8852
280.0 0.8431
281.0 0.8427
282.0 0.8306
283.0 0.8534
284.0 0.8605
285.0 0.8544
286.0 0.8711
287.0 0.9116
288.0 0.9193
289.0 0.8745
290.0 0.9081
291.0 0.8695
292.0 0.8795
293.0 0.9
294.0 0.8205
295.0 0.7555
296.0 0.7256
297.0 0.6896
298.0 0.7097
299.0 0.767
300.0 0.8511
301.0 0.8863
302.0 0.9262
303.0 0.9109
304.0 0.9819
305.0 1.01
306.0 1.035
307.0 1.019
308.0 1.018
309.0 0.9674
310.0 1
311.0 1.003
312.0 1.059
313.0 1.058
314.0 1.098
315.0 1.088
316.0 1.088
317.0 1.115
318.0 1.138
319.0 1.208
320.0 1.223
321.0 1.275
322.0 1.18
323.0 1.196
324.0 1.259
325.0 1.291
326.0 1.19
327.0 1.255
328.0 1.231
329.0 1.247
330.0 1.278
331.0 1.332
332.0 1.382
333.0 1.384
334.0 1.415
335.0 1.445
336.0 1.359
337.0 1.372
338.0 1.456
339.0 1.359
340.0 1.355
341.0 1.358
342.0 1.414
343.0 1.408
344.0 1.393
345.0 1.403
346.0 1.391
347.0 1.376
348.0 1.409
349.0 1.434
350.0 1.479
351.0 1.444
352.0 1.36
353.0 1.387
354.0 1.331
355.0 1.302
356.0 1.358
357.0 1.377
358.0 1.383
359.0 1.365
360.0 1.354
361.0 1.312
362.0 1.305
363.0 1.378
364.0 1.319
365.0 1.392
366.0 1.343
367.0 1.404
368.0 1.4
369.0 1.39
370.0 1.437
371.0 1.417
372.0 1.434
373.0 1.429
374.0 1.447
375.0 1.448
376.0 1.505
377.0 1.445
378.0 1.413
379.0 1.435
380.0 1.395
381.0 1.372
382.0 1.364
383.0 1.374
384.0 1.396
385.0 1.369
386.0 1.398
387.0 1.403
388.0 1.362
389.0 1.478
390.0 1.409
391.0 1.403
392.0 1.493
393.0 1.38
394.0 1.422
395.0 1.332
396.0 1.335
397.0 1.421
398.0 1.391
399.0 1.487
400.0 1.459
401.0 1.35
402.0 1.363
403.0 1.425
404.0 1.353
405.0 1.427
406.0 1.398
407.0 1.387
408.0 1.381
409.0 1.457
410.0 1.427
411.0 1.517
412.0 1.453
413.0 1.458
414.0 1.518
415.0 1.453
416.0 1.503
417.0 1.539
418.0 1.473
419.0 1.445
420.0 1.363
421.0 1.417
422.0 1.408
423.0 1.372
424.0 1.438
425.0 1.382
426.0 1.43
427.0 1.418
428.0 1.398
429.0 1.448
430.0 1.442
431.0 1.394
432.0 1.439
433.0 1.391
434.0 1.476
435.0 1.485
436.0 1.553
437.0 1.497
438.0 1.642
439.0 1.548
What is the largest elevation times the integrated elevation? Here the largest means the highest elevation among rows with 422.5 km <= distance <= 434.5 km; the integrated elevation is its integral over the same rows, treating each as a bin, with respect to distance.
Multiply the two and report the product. 25.1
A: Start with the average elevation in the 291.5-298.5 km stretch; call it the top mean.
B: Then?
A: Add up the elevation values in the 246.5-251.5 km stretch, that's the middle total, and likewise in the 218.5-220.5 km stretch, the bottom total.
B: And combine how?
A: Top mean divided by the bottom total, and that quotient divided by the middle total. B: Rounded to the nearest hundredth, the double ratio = 0.10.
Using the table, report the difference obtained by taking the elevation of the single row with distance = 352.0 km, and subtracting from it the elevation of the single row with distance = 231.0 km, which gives 0.44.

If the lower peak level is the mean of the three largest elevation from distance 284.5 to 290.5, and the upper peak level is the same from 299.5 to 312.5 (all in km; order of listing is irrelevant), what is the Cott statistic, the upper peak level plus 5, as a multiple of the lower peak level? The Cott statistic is 6.61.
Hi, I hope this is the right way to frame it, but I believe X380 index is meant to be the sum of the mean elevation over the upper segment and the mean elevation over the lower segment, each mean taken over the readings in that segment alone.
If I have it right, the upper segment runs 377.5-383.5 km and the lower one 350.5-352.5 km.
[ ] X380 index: 2.79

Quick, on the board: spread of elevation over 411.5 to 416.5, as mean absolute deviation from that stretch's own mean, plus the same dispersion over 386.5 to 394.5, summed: 0.061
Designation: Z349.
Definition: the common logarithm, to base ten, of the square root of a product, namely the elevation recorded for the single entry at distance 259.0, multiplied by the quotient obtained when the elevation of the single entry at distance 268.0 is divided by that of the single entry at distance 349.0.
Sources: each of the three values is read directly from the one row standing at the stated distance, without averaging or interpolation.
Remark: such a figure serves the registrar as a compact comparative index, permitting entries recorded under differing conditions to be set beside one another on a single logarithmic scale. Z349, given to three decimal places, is -0.163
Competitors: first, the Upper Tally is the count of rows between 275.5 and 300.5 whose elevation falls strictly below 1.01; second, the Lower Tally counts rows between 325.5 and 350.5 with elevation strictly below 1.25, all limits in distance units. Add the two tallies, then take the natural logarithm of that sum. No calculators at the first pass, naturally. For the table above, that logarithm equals 3.33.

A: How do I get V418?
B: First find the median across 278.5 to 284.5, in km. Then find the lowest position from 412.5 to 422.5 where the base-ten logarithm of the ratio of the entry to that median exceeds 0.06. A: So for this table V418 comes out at 413.0 km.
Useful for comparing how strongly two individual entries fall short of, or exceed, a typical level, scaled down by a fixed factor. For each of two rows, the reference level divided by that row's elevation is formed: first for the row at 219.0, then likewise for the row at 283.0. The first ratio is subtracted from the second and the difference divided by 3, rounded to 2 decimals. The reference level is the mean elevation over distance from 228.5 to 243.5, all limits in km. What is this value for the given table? 0.03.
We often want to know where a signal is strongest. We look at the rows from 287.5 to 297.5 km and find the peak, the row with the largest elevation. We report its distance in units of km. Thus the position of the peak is 288.0 km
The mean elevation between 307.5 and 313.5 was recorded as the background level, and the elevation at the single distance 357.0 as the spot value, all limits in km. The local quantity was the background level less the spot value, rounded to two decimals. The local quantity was -0.36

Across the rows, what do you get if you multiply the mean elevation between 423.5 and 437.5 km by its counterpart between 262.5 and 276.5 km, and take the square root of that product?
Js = 1.09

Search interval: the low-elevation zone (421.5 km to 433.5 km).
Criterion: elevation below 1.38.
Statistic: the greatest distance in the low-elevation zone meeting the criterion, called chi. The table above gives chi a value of 423.0 km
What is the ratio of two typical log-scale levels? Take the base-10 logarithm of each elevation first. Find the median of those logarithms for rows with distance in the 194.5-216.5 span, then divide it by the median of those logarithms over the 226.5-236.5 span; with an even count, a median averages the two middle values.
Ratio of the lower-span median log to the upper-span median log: 0.41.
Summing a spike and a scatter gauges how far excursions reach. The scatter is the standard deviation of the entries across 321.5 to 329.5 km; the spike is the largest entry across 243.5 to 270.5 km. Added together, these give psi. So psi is 0.95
